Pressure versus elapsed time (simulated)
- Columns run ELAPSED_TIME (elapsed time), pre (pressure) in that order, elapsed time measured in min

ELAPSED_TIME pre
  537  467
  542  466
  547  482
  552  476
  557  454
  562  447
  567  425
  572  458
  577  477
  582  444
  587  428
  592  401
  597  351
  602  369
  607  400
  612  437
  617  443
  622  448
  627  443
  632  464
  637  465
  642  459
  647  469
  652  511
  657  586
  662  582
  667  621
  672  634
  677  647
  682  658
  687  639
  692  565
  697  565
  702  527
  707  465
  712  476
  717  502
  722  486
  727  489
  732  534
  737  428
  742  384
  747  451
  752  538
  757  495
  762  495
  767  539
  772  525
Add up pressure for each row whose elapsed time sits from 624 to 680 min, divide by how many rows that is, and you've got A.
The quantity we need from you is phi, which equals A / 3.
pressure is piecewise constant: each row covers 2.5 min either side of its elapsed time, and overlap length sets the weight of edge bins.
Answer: 178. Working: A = 535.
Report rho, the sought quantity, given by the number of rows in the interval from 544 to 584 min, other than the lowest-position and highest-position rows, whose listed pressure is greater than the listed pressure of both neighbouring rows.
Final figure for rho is 1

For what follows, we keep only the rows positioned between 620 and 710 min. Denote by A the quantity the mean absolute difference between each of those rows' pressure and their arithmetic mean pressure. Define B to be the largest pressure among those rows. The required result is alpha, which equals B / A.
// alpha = 10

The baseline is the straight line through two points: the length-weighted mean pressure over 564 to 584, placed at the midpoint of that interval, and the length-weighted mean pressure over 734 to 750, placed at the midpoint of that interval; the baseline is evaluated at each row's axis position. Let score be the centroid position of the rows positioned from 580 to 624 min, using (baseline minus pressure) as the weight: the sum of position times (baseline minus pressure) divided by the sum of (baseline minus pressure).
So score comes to 598.3 min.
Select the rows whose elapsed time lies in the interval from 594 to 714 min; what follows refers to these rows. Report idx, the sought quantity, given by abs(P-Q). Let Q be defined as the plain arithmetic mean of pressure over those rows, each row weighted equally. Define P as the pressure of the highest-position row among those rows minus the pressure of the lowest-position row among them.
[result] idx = 384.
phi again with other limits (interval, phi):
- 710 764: 160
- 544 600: 147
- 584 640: 141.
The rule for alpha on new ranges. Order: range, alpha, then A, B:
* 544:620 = 16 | 30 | 482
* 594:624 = 13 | 35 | 448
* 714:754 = 13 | 42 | 538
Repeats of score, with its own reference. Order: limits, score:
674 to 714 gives 688.8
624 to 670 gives 658.1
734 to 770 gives 761.0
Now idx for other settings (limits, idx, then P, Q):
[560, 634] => 412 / 17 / 429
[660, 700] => 631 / -17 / 614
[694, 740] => 634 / -137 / 497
